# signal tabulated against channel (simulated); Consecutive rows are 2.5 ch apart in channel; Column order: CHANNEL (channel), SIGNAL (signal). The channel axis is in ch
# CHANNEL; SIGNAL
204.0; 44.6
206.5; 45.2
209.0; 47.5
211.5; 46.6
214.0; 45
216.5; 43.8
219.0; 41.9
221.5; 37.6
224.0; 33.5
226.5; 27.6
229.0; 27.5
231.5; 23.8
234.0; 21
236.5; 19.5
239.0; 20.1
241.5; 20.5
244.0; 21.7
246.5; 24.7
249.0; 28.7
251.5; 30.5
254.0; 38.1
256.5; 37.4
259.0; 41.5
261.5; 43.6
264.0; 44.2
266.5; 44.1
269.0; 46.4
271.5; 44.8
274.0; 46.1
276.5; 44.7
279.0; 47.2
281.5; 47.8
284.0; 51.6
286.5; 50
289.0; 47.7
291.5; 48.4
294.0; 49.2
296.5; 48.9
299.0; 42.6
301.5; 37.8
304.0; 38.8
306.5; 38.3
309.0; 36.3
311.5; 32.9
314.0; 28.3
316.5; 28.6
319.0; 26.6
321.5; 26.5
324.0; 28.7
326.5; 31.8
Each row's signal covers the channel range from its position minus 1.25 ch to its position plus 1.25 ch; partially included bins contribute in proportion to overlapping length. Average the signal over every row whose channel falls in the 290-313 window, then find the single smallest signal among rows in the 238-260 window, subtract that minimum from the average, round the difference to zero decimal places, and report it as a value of 21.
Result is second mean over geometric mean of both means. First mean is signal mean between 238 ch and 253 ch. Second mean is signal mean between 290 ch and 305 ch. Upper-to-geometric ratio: 1.3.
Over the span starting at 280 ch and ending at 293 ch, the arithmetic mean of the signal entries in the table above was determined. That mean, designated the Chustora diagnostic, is 49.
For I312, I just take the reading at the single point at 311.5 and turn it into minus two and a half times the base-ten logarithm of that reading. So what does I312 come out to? -3.8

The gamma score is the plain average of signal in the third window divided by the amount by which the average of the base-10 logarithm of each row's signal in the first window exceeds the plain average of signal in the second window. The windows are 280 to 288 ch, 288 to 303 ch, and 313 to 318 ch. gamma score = -0.65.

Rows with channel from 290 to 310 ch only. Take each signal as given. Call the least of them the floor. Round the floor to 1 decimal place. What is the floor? 36.3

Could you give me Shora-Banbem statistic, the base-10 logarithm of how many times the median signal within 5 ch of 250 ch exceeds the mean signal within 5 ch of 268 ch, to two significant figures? -0.18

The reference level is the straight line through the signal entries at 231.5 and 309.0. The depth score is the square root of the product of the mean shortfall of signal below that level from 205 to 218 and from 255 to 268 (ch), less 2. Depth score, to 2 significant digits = 16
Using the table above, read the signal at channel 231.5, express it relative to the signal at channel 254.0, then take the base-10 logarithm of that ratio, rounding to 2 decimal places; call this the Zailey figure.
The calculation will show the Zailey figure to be -0.20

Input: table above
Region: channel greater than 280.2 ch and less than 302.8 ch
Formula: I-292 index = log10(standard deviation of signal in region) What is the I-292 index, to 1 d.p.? 0.6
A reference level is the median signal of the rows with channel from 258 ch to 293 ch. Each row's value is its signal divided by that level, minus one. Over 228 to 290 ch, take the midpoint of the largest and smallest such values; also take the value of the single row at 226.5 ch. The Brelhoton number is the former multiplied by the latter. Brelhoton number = 0.093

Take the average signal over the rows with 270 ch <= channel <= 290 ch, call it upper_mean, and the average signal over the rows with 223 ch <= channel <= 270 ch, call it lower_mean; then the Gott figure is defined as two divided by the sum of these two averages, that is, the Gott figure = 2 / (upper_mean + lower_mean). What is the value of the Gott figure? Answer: 0.0254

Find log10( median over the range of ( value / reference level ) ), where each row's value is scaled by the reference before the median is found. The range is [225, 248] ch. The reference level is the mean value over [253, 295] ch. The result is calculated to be -0.32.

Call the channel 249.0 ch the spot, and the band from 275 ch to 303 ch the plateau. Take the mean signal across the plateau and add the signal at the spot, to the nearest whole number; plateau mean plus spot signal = 76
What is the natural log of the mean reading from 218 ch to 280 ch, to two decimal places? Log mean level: 3.53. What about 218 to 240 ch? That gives 3.33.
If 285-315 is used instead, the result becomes 3.73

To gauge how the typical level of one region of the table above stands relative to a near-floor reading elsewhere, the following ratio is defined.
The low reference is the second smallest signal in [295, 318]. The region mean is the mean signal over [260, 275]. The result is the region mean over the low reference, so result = 1.6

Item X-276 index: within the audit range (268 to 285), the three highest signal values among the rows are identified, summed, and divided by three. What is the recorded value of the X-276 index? 49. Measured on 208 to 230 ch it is 46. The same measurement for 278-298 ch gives 50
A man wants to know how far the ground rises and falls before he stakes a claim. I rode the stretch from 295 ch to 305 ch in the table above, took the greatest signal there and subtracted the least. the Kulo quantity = 11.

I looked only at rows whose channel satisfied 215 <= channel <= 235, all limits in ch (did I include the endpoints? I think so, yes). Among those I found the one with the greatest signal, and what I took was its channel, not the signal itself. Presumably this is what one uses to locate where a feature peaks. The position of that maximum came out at 216.5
